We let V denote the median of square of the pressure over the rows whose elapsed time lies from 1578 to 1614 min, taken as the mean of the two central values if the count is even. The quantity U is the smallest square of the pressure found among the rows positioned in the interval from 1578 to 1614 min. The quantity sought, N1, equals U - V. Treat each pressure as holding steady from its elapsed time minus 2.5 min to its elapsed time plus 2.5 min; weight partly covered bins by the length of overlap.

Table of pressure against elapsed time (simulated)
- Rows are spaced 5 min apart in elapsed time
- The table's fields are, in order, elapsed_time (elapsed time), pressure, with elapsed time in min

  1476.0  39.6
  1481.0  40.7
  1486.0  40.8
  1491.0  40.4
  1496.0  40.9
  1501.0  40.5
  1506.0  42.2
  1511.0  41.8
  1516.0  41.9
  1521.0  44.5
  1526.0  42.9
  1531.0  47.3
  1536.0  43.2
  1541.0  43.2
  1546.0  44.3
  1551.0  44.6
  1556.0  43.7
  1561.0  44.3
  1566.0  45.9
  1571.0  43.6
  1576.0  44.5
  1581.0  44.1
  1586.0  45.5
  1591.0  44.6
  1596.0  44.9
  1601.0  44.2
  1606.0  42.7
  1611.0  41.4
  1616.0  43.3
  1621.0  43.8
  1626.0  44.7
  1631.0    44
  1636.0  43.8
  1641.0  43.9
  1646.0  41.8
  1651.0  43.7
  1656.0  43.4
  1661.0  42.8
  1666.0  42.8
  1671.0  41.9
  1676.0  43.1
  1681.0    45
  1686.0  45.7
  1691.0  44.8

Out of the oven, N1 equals -240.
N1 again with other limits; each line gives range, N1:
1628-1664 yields -162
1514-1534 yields -155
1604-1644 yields -204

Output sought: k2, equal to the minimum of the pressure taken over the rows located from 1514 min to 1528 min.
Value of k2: 41.9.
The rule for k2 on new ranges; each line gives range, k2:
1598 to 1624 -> 41.4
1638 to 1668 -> 41.8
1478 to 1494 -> 40.4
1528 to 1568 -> 43.2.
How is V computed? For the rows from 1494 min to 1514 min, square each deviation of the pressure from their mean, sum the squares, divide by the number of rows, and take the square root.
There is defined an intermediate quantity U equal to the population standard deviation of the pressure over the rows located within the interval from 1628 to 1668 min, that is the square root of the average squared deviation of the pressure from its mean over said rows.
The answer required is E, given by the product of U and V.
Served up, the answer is 0.5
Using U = 0.71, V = 0.7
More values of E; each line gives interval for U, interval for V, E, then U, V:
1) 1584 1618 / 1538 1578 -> 1.0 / 1.32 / 0.8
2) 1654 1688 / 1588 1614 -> 1.6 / 1.24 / 1.3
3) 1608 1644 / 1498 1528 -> 1.2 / 0.96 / 1.2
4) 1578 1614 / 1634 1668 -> 0.9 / 1.30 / 0.7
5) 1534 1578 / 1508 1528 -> 0.9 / 0.80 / 1.1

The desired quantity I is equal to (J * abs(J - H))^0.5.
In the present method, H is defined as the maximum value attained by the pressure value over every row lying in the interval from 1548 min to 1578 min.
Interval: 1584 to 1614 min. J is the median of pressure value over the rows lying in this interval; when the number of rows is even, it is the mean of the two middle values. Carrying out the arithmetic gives 8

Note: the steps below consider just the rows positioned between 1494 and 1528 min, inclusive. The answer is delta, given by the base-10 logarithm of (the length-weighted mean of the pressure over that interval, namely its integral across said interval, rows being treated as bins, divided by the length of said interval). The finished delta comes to 1.62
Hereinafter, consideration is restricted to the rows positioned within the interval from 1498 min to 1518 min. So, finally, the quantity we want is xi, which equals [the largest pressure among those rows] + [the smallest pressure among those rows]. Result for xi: 82.7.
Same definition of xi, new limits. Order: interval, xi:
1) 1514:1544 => 89.2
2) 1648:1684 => 86.9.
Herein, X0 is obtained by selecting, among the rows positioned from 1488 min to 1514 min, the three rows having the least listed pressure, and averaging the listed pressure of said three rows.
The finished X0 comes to 40.6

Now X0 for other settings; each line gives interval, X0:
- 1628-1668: 42.5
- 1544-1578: 43.9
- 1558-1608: 43.5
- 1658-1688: 42.5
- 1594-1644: 42.5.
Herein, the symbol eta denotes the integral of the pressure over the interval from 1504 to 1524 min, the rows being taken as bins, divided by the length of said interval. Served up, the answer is 42.6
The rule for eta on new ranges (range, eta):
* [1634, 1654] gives 43.3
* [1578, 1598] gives 44.8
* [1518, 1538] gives 44.4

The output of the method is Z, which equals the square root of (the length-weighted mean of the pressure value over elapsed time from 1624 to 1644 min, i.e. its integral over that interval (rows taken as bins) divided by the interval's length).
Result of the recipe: 6.64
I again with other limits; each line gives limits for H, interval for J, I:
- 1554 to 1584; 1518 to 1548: 10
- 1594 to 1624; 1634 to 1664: 8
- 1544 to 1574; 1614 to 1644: 9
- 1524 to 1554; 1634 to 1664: 13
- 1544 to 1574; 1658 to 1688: 11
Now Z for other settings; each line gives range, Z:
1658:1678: 6.53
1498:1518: 6.45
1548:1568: 6.68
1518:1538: 6.67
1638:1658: 6.57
